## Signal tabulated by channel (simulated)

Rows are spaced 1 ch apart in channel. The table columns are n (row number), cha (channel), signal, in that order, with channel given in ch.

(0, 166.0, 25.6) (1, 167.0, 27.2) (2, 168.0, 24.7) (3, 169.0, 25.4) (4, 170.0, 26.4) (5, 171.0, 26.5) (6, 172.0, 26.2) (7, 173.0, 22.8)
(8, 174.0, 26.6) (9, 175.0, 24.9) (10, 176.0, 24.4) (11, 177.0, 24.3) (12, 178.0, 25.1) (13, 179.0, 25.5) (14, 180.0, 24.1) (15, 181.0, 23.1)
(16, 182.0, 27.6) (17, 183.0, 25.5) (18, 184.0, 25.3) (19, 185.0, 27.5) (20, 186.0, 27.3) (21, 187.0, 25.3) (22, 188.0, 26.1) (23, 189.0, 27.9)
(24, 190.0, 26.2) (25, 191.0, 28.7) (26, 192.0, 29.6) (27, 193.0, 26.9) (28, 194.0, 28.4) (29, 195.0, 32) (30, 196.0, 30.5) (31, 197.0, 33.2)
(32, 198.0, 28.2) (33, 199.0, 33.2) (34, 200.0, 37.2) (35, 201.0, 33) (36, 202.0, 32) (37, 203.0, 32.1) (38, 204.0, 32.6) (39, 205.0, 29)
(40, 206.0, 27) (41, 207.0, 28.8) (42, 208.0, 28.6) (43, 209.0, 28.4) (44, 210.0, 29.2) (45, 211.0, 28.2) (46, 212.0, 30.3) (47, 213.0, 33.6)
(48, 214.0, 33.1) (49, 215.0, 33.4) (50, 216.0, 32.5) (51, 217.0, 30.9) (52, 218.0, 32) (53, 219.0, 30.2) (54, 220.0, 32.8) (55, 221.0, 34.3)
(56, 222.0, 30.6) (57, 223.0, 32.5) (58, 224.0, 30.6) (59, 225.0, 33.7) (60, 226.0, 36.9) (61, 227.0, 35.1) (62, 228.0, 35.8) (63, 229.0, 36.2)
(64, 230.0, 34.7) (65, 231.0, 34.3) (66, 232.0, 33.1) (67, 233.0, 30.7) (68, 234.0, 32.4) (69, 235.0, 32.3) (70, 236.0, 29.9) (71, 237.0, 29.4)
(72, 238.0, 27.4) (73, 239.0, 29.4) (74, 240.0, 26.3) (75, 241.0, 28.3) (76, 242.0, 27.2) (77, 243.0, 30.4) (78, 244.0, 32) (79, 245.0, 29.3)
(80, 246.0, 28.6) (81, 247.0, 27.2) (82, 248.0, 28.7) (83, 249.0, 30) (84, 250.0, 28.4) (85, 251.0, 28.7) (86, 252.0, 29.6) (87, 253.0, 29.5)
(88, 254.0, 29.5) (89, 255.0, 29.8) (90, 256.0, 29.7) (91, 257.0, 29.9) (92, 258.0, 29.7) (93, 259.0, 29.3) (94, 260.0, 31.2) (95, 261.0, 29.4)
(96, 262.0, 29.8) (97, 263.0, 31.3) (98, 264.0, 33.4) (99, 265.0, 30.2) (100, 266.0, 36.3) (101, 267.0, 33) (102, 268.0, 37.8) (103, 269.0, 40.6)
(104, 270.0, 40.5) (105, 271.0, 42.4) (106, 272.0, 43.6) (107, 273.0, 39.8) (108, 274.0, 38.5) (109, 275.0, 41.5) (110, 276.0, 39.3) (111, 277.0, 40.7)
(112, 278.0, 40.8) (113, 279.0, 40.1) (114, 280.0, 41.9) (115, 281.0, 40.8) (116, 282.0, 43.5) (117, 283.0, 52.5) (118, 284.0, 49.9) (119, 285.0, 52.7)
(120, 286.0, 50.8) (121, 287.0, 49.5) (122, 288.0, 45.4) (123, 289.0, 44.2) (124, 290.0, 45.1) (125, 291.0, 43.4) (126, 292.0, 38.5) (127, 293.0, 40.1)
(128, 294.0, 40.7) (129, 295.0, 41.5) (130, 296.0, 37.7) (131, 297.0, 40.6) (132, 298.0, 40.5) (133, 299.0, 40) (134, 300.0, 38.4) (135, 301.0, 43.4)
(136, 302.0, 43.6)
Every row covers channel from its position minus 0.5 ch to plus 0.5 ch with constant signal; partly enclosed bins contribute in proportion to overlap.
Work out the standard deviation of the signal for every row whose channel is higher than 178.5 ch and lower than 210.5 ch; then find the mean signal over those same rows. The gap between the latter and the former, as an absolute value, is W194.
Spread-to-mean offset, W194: 26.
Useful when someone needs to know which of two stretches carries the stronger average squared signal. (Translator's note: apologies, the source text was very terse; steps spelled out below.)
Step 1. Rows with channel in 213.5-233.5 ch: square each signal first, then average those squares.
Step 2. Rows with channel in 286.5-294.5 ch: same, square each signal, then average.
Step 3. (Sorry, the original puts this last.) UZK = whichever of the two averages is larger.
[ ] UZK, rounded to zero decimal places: 1891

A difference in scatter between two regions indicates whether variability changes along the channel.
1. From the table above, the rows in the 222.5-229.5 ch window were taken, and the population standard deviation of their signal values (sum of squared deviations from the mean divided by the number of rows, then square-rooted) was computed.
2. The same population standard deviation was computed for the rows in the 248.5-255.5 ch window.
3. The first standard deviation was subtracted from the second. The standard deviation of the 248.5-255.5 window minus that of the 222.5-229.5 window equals -2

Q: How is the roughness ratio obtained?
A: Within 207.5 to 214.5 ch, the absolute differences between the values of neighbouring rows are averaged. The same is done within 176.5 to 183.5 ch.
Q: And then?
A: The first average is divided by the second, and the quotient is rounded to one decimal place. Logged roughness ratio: 0.8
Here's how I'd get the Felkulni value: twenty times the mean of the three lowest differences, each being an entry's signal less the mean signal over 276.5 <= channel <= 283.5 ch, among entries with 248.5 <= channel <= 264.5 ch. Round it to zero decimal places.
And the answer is -282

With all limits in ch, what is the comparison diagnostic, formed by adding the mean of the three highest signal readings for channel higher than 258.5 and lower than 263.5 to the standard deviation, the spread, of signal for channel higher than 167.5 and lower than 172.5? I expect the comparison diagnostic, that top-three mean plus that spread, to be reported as 31.5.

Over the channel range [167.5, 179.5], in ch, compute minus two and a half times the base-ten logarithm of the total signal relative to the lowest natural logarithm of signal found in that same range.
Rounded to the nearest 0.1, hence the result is -5.0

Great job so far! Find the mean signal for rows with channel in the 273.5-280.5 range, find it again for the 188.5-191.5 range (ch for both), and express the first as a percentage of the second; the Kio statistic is 146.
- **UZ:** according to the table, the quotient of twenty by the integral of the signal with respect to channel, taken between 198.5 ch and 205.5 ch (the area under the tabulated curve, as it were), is 0.087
